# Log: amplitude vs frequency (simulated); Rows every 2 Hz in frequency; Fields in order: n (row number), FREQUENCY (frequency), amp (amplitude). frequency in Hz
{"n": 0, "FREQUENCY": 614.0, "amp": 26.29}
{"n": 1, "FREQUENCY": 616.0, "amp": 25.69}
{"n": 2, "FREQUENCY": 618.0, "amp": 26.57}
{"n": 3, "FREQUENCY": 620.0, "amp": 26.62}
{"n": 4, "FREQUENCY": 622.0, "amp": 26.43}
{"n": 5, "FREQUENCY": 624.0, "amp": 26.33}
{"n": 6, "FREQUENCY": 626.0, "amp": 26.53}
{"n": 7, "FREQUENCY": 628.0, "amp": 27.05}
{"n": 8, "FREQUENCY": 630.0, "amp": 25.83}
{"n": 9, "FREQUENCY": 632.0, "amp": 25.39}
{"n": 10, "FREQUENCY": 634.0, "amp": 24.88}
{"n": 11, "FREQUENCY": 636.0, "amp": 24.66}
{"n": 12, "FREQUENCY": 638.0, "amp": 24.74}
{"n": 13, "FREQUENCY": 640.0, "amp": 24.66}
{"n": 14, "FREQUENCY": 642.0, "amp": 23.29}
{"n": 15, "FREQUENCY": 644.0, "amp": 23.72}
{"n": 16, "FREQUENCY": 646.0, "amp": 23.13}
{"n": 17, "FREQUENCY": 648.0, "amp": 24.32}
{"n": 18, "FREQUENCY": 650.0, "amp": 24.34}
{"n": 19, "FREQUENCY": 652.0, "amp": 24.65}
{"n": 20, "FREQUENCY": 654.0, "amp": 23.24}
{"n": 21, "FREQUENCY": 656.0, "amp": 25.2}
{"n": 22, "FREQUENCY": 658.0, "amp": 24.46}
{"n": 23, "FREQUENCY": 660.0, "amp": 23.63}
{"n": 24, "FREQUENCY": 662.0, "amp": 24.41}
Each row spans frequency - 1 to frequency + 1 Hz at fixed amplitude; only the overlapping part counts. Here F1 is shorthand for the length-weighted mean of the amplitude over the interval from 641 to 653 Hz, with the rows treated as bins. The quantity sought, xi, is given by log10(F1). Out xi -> 1.38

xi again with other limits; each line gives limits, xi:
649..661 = 1.38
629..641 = 1.40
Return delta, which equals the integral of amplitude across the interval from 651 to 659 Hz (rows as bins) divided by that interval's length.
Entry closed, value 24.4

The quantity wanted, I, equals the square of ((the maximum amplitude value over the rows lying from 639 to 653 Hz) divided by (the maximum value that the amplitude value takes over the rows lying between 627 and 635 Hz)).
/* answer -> 0.8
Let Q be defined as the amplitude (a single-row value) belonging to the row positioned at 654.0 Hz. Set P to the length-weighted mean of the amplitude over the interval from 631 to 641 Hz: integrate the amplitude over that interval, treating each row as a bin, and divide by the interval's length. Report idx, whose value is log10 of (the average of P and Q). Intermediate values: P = 24.9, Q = 23.24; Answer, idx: 1.38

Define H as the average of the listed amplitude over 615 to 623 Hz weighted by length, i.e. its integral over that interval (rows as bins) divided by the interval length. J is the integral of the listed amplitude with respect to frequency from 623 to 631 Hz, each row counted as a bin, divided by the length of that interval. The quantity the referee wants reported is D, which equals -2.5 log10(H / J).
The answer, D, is 0.00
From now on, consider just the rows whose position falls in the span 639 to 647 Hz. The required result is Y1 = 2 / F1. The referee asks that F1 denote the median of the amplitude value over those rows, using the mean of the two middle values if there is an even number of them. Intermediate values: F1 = 23.5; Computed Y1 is 0.0851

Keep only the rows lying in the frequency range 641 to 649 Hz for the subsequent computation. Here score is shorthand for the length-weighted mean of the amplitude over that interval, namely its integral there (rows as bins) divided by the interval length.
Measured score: 23.6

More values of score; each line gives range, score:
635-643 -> 24.3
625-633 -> 26.2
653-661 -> 24.1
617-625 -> 26.5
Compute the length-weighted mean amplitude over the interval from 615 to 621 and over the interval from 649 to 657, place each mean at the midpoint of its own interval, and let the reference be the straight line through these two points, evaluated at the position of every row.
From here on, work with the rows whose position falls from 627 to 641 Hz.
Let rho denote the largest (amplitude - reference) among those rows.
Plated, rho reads 1.3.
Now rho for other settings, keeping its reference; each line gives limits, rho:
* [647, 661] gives 1.0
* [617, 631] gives 1.3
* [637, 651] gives -0.2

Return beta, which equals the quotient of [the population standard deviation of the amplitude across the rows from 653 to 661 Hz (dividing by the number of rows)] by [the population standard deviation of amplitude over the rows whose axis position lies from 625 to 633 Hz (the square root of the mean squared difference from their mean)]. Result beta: 1.2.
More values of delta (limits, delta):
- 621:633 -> 26.3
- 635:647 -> 24.0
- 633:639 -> 24.8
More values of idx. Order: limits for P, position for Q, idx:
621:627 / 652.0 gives 1.41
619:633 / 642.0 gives 1.39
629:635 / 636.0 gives 1.40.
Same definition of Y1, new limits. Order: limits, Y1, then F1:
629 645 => 0.0810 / 24.7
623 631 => 0.0757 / 26.4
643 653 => 0.0822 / 24.3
